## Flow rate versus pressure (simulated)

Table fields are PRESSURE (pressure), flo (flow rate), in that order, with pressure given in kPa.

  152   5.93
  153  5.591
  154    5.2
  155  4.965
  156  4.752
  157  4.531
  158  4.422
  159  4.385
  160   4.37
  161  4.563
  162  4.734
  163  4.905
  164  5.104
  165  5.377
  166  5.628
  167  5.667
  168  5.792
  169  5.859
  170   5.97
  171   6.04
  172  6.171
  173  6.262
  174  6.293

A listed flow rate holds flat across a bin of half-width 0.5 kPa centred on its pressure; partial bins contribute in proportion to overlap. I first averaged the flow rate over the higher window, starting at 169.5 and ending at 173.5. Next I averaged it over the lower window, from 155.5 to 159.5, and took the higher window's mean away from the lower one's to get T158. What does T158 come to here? -1.6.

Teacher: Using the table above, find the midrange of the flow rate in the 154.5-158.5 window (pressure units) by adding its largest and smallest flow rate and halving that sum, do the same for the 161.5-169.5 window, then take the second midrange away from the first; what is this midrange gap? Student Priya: -0.60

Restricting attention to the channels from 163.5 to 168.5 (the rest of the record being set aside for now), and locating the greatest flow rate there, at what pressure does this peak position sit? 168 kPa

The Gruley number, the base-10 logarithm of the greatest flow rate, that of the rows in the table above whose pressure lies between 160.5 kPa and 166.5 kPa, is 0.750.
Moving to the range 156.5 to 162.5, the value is 0.675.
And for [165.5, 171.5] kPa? 0.781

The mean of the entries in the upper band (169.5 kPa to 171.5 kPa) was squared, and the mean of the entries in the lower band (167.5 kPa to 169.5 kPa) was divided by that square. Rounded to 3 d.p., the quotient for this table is 0.162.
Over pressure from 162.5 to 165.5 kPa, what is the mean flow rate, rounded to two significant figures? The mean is 5.1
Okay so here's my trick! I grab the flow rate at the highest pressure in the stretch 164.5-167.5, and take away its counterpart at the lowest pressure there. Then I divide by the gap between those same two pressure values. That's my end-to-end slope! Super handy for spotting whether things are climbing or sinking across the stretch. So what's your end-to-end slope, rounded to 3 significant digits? 0.145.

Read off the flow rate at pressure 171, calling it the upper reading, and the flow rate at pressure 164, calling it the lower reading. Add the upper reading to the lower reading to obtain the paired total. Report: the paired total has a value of 11.14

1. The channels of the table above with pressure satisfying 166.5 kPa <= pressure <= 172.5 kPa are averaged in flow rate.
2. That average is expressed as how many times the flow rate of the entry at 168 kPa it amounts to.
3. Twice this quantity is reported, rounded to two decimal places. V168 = 2.04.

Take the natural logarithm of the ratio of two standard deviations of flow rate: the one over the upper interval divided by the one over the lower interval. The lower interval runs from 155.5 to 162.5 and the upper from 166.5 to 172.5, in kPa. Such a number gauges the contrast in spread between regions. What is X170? 0.1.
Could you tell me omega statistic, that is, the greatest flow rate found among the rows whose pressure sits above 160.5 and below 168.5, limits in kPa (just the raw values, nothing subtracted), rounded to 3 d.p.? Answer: 5.792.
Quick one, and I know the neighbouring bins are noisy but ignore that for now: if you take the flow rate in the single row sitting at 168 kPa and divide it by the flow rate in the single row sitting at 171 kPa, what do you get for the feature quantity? 0.96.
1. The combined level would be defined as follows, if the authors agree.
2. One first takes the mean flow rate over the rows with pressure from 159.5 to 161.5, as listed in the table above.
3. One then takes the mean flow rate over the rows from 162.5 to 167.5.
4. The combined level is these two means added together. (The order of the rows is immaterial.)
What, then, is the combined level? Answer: 9.8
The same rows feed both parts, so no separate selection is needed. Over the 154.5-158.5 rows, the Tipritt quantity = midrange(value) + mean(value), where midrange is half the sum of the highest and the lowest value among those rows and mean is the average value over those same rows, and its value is 9.4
